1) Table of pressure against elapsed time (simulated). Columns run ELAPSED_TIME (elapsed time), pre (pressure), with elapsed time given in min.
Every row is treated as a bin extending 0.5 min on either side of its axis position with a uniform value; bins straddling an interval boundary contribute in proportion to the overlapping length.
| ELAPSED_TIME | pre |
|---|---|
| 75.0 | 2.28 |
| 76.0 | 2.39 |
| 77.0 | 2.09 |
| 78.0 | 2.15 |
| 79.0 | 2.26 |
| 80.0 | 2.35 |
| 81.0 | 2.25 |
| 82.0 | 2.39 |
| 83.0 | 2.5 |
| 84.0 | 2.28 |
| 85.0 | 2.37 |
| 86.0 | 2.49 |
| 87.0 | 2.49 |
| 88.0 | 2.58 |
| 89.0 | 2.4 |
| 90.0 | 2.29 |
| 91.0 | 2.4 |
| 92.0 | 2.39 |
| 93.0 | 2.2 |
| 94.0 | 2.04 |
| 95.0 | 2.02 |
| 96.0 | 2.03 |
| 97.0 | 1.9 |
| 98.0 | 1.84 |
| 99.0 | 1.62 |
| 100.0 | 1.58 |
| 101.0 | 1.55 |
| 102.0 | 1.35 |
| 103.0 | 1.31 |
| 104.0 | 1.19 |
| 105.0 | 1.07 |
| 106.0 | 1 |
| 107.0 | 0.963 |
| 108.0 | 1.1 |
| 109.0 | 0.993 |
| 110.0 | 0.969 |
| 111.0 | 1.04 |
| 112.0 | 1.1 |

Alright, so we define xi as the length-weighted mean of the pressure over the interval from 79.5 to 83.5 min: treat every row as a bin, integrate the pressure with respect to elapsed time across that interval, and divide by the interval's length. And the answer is 2.4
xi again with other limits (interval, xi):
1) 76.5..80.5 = 2.2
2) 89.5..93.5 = 2.3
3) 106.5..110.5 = 1.0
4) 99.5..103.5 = 1.4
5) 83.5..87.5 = 2.4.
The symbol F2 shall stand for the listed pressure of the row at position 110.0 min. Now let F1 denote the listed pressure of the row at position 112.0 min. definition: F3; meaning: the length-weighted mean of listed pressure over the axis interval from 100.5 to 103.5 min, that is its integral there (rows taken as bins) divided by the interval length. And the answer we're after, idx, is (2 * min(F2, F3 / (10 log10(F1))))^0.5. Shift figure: 1.39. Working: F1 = 1.1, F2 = 0.969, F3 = 1.40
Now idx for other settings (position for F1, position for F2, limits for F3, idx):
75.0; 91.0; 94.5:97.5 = 1.05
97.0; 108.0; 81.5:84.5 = 1.31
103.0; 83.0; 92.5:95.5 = 1.89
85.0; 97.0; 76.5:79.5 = 1.08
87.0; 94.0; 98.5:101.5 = 0.89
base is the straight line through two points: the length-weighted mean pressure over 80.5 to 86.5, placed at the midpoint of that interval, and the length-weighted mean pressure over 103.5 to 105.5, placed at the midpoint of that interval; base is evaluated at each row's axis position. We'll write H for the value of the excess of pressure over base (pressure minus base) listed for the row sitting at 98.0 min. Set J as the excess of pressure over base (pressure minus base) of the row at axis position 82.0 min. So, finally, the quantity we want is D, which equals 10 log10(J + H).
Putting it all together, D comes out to -6.1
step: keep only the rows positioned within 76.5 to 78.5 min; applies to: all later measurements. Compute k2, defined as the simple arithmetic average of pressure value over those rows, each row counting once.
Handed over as 2.12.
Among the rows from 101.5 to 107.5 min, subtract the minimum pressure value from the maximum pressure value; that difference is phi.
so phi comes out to 0.39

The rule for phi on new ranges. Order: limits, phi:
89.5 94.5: 0.36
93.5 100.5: 0.46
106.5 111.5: 0.14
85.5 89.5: 0.18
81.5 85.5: 0.22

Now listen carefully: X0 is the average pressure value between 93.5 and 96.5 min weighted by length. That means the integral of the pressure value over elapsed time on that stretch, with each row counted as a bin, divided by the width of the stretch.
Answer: 2.0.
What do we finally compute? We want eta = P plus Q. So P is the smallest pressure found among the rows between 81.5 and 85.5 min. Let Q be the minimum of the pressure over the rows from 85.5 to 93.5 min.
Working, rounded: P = 2.28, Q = 2.2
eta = 4.5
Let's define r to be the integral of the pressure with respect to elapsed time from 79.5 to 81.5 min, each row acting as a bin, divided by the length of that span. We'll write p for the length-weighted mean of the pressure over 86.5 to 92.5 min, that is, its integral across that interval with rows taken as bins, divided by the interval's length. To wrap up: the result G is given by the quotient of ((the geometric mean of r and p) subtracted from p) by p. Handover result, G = 0.026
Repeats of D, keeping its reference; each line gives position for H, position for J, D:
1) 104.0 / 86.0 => -5.4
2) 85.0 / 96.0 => -3.2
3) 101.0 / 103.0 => -5.2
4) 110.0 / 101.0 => -4.2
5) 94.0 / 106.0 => -6.1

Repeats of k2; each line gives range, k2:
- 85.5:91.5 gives 2.44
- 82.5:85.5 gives 2.38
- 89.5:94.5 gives 2.26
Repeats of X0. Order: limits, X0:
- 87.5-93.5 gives 2.4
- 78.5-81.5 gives 2.3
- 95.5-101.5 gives 1.8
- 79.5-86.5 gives 2.4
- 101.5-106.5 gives 1.2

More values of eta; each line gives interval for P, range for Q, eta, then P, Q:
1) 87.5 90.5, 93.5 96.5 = 4.3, 2.29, 2.02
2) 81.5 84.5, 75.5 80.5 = 4.4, 2.28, 2.09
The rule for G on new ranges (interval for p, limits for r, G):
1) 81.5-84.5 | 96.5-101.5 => 0.157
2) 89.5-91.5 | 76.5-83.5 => 0.013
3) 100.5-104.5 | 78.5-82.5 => -0.309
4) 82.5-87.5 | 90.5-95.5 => 0.046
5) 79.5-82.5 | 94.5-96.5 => 0.068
